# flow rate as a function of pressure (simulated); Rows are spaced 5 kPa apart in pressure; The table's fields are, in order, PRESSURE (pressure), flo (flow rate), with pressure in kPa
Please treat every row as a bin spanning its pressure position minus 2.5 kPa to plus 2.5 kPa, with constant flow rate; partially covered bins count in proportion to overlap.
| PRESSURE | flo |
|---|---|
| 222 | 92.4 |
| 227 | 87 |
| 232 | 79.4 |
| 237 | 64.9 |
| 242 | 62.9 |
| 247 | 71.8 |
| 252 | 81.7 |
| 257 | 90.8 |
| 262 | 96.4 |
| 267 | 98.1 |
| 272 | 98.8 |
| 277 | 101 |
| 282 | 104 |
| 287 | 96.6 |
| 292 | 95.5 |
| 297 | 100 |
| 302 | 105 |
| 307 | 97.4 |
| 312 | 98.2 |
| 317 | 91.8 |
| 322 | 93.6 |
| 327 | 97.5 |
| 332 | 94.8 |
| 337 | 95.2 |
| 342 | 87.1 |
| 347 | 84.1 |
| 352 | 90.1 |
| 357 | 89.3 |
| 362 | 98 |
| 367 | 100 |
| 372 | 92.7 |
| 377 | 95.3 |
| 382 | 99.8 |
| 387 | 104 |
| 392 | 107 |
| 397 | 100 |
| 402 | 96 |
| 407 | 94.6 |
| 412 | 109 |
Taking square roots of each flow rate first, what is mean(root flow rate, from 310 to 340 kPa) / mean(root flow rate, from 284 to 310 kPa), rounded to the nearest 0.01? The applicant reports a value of 0.98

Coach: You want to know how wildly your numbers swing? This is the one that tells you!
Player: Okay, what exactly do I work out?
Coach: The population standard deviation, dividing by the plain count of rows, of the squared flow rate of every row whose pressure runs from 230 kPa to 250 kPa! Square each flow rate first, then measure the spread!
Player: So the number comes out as 922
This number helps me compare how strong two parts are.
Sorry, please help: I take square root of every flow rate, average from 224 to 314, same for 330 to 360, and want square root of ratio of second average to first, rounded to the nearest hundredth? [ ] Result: 1.00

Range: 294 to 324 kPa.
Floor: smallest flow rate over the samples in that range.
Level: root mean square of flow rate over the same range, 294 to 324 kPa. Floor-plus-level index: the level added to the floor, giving 190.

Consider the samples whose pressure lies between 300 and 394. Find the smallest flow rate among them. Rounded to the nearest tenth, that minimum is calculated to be 84.1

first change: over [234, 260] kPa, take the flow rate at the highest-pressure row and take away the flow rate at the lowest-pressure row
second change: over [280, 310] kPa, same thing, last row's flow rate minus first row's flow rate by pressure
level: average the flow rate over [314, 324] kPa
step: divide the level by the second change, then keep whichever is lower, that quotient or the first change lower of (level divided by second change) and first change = -14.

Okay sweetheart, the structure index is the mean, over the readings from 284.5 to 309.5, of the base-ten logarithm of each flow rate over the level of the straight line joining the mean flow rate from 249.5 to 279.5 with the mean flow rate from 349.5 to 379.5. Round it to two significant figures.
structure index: 0.020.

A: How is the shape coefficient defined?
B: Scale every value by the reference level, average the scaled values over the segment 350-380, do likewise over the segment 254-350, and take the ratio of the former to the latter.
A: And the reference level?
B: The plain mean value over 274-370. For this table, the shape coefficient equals 0.98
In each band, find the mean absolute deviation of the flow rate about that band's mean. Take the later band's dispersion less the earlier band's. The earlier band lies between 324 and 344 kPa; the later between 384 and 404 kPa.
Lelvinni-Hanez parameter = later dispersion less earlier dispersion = 0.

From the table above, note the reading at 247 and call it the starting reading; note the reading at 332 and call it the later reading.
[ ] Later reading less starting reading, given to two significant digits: 23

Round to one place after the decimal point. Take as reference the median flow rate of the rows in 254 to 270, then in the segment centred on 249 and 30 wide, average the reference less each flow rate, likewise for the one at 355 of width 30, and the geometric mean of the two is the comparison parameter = 9.5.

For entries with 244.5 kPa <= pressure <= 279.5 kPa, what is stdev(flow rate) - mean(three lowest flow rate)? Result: -71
